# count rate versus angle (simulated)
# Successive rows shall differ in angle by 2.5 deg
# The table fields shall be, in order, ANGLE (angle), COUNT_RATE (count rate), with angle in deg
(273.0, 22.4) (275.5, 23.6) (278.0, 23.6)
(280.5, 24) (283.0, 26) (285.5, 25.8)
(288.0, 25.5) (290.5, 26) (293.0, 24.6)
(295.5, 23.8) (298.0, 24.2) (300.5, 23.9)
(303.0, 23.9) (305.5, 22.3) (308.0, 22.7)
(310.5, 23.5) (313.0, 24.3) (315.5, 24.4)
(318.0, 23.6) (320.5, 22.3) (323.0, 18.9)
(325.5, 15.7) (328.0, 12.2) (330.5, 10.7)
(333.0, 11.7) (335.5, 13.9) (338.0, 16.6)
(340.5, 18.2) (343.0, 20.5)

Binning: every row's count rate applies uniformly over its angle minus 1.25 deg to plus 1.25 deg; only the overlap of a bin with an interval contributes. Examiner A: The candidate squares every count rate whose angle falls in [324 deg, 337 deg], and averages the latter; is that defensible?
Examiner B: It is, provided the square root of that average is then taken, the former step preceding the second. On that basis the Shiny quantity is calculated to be 13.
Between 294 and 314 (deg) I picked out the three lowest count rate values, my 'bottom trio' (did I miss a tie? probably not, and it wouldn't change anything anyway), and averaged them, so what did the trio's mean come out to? 22.8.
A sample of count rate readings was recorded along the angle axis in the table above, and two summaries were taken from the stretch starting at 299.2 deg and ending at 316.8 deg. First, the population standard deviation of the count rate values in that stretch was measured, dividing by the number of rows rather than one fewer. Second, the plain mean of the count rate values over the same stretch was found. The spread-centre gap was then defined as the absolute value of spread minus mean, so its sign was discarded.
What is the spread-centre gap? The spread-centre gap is 22.8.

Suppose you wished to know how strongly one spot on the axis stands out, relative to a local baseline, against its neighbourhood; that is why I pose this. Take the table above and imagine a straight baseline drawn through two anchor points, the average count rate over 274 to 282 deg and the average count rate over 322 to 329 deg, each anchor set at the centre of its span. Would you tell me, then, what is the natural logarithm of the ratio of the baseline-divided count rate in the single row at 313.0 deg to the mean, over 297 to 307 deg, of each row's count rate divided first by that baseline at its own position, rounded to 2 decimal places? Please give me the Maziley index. 0.13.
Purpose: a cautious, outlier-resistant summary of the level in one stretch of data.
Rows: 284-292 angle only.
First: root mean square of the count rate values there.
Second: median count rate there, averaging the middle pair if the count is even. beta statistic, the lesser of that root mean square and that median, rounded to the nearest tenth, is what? 25.8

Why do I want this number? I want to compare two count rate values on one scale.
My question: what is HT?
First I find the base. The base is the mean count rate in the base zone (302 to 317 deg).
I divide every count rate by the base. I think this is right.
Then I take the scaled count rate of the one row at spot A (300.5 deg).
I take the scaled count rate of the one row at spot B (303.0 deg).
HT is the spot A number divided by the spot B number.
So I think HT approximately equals 1.00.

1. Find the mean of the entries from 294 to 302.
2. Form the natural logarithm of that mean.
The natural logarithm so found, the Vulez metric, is 3.18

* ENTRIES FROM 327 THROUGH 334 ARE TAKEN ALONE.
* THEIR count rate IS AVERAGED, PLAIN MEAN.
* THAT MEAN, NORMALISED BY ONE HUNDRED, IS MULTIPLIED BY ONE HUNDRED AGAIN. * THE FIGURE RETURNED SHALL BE 11.5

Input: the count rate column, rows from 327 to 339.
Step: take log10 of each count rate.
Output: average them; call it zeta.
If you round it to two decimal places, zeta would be 1.11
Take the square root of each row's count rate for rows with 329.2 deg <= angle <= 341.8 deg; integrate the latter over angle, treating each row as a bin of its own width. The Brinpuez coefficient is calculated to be 47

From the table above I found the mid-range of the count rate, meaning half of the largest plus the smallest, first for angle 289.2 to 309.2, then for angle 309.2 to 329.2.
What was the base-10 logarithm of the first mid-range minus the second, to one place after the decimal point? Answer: 0.8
